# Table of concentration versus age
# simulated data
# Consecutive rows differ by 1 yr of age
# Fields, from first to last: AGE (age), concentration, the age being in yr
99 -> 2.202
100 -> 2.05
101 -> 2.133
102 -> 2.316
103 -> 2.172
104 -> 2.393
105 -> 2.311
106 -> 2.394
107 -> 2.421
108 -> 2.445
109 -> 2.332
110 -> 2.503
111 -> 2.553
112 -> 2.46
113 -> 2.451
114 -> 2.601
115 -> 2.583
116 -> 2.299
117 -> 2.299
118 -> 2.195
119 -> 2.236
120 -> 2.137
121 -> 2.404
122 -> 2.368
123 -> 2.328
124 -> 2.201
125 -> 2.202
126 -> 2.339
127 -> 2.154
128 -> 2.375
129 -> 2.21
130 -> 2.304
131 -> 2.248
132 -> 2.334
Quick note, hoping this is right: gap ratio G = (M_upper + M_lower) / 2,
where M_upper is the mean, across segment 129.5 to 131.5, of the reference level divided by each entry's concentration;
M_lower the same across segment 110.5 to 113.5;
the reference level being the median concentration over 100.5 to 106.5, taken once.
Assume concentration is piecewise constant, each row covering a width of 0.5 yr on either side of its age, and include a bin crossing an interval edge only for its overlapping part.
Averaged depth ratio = 0.97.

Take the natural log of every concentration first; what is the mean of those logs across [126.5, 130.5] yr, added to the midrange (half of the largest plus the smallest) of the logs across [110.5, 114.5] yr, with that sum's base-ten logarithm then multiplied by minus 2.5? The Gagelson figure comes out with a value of -0.602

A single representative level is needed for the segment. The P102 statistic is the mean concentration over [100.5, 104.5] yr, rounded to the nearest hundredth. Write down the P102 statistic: 2.25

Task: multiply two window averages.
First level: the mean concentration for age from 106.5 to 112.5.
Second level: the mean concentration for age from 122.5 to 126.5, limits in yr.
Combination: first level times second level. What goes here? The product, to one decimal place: 5.6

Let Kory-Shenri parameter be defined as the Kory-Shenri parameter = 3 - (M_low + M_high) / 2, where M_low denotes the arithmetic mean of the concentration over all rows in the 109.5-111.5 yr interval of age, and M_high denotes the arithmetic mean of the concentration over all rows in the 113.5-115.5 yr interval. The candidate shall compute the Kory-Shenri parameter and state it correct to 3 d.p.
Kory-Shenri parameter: 0.440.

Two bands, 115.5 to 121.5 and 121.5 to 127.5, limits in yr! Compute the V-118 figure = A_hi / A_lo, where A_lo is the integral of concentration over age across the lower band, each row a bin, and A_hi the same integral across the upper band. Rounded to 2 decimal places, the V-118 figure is 1.00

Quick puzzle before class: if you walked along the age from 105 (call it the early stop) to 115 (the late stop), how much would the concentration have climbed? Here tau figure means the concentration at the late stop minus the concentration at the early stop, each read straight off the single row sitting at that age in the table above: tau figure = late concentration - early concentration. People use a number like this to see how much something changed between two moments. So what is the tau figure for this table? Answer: 0.27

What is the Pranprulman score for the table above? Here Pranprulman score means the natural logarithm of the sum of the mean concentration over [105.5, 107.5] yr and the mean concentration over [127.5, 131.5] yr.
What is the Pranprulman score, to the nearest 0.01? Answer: 1.55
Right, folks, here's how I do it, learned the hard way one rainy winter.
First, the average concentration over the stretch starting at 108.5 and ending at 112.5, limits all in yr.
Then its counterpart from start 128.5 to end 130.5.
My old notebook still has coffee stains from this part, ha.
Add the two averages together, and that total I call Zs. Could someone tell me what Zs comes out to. 4.72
